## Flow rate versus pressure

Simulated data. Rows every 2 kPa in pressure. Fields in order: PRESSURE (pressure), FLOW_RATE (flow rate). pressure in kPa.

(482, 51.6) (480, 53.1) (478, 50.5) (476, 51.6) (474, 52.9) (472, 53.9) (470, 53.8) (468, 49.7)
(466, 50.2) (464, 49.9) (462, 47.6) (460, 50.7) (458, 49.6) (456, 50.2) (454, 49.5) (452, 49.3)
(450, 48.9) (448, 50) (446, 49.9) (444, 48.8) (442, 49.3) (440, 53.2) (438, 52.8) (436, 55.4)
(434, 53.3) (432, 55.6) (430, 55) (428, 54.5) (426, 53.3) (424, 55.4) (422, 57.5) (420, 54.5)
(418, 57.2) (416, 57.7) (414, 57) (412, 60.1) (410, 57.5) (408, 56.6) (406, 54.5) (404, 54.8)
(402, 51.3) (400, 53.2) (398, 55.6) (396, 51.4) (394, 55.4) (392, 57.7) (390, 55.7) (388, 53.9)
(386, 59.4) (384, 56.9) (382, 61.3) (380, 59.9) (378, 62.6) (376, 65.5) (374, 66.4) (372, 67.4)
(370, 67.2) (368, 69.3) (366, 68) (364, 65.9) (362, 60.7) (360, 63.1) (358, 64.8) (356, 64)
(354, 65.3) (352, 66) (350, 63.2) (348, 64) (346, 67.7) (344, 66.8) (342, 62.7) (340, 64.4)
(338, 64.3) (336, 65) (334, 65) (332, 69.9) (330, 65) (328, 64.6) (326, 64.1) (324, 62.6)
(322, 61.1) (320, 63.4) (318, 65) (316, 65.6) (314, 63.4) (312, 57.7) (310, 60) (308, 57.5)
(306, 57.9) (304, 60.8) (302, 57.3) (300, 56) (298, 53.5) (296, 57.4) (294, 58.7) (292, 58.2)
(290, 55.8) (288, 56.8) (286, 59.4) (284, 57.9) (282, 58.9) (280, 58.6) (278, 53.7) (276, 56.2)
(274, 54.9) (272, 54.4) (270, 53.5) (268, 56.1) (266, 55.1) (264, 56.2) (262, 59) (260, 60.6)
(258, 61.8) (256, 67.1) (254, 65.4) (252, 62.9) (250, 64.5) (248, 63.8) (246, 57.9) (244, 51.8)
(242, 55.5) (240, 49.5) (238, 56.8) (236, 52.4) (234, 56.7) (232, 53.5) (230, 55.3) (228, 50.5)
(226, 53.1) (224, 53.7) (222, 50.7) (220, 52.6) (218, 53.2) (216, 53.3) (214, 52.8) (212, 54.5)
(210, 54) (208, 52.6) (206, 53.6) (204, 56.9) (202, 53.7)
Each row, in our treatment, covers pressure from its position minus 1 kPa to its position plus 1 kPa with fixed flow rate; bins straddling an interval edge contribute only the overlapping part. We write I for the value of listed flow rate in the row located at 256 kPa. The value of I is 67.1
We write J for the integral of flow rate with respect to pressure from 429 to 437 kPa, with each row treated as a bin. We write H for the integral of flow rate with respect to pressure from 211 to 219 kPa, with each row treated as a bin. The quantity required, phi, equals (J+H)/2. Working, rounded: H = 428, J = 439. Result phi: 433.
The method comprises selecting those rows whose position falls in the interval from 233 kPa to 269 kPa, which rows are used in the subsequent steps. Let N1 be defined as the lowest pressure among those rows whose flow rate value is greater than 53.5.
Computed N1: 234 kPa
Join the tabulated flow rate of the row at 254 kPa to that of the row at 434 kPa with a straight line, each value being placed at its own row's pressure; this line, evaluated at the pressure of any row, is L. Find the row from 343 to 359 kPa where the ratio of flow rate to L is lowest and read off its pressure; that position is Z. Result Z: 350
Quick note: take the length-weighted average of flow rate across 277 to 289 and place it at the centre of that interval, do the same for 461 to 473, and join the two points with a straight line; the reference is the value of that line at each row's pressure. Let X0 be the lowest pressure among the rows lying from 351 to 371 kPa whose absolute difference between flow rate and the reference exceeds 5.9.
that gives 352 kPa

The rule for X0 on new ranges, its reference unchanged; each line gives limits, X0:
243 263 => 244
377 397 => 378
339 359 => 340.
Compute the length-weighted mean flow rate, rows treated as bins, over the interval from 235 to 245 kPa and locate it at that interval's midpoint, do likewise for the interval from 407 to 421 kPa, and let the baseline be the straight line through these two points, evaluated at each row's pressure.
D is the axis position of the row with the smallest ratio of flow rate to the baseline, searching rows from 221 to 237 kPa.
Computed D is 228 kPa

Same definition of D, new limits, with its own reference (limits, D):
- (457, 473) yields 462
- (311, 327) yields 312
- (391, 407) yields 402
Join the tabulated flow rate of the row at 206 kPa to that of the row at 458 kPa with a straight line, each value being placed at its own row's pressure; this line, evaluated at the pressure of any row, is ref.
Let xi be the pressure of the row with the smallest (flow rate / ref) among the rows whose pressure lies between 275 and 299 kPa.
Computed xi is 278 kPa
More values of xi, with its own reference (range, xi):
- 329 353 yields 342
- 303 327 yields 308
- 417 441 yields 438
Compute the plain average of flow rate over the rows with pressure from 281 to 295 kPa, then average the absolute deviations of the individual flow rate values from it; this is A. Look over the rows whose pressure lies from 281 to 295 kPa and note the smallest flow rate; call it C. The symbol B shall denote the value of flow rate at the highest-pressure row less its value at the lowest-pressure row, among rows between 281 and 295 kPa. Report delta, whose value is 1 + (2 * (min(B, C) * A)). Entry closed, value 1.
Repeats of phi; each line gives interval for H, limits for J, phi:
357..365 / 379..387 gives 492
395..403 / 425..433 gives 430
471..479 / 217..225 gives 419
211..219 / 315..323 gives 469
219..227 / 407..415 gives 441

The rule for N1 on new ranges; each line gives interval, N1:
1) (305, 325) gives 306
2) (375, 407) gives 376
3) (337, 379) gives 338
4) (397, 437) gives 398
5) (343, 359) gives 344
